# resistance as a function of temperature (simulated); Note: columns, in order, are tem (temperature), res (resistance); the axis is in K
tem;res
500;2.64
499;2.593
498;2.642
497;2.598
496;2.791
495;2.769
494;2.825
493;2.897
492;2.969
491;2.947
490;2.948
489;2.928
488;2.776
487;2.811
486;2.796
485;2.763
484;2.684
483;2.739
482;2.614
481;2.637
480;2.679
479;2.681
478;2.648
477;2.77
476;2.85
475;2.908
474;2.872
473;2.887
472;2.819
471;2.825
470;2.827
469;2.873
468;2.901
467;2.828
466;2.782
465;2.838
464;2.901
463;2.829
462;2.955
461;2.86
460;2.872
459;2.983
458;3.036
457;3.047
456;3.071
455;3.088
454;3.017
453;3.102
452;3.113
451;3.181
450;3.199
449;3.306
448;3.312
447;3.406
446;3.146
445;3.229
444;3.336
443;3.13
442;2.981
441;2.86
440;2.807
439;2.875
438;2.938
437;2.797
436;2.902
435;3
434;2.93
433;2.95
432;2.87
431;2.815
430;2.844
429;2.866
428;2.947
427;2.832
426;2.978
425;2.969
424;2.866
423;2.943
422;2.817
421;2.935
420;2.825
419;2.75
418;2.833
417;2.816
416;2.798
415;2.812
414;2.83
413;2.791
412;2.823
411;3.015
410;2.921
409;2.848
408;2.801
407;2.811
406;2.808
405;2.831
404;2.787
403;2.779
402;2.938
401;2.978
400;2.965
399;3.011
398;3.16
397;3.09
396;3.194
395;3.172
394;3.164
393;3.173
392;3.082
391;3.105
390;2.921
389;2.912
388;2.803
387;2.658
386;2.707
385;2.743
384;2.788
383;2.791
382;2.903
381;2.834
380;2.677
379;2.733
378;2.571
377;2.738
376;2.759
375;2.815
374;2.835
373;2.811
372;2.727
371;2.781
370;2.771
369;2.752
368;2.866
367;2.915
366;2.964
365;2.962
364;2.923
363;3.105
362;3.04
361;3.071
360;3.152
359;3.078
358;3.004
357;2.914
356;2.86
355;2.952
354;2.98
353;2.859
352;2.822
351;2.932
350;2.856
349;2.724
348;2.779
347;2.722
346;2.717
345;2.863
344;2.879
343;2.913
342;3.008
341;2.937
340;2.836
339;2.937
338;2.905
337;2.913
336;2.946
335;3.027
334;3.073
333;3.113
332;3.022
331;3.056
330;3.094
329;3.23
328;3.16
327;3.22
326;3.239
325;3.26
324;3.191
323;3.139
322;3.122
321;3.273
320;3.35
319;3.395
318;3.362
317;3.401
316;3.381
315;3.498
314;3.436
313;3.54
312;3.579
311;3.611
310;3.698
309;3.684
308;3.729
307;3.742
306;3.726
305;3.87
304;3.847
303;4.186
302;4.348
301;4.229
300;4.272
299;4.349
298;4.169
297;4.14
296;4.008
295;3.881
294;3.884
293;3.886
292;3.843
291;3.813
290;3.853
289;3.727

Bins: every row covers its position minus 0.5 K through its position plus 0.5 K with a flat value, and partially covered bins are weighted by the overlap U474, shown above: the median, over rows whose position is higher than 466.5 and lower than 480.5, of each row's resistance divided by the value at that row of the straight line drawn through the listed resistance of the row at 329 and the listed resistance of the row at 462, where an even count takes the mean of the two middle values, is 0.96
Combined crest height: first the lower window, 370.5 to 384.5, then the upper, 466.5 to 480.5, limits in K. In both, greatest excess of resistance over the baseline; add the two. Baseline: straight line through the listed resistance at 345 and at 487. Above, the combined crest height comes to 0.1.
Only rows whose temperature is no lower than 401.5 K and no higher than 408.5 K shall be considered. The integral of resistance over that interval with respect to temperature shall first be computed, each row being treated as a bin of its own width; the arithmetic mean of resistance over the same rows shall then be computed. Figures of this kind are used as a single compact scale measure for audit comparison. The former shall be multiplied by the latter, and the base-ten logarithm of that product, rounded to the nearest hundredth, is 1.75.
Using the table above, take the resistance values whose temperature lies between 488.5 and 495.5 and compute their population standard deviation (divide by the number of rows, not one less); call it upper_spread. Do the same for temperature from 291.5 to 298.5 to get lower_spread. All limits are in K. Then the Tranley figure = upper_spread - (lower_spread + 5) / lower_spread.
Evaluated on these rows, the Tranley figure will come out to -41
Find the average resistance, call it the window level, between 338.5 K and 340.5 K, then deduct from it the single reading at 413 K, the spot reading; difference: 0.10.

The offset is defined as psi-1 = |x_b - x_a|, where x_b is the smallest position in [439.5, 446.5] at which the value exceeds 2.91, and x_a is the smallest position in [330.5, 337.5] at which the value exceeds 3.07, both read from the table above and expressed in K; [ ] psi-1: 109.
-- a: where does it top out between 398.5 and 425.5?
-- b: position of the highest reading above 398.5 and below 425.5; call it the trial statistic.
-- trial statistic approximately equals 411 K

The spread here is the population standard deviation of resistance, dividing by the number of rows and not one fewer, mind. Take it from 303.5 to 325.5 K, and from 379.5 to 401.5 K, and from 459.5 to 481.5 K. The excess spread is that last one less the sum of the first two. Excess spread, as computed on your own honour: -0.31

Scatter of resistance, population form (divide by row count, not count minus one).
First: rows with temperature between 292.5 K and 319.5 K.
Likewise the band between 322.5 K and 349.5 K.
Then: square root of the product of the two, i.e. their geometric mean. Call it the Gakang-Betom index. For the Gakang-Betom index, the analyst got 0.224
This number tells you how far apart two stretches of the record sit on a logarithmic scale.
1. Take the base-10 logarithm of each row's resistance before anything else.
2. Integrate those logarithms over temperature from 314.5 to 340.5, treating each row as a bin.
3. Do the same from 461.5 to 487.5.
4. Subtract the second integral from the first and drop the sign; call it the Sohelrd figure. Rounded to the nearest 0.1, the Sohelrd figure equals 1.4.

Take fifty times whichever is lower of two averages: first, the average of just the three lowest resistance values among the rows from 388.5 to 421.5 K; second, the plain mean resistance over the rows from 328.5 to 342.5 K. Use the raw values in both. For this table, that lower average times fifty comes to 139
